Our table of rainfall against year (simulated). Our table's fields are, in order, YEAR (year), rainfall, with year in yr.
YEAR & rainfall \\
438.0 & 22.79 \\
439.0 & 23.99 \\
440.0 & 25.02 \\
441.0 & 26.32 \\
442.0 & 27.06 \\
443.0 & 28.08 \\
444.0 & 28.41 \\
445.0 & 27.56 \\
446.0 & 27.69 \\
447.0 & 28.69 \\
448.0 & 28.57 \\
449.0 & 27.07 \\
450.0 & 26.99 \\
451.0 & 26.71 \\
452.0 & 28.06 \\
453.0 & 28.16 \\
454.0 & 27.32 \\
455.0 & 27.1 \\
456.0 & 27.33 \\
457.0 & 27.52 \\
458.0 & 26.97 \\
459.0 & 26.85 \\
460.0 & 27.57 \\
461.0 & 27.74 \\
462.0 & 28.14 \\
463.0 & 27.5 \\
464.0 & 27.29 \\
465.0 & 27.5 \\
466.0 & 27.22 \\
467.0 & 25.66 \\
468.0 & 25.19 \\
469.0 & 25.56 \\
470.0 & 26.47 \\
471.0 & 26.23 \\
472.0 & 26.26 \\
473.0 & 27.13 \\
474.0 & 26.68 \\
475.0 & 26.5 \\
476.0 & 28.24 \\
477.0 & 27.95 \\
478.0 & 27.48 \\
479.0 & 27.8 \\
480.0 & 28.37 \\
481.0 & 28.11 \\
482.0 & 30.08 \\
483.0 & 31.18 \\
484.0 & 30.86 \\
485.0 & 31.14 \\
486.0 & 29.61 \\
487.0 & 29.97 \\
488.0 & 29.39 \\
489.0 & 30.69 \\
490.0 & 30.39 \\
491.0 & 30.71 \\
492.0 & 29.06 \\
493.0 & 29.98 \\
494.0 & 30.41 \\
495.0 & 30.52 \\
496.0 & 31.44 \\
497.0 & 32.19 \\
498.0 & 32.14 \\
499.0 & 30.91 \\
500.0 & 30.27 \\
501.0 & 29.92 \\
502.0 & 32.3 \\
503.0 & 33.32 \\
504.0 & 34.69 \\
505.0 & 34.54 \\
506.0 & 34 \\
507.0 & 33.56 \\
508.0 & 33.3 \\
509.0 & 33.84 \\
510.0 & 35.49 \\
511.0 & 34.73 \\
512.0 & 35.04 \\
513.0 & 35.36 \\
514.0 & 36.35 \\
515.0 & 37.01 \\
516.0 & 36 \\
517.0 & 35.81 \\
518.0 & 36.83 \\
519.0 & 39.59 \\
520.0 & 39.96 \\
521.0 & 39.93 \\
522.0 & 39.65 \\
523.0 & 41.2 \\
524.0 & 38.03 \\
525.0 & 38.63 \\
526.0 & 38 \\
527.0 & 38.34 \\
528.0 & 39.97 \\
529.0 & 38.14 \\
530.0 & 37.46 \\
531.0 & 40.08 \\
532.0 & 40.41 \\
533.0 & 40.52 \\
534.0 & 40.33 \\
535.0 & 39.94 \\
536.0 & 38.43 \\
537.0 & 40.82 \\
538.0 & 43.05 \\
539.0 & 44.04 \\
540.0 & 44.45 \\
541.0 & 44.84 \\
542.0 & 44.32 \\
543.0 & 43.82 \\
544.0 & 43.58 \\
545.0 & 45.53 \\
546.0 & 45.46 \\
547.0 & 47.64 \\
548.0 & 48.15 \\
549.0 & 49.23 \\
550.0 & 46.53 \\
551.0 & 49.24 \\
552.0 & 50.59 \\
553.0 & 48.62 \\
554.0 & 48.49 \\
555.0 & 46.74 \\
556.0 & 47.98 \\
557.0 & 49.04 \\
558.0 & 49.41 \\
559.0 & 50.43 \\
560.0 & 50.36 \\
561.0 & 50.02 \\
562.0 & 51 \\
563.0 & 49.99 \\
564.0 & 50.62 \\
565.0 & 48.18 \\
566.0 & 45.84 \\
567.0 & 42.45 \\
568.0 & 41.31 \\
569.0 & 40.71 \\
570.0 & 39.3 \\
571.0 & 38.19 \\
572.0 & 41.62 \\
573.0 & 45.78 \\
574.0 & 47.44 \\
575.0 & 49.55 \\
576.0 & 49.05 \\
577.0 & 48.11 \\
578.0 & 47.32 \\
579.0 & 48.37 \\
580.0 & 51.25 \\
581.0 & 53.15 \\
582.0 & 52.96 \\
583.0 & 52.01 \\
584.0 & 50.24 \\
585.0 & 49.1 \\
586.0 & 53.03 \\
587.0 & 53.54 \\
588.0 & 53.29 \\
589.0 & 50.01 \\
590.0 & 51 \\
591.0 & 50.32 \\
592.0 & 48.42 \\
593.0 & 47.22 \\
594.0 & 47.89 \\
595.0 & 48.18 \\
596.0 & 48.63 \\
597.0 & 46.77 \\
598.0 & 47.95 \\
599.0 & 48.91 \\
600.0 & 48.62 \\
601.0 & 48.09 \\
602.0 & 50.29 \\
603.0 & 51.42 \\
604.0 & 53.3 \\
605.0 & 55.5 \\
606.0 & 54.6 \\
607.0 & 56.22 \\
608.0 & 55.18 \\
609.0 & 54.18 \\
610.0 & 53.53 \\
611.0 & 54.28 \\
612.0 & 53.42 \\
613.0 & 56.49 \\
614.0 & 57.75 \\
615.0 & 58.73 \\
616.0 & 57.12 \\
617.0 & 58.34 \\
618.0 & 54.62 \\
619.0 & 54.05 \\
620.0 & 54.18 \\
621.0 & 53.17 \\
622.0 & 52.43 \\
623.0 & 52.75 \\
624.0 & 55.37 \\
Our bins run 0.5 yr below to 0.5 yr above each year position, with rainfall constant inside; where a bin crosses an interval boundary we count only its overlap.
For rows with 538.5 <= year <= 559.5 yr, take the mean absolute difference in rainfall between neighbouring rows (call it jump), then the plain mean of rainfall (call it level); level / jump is 42.5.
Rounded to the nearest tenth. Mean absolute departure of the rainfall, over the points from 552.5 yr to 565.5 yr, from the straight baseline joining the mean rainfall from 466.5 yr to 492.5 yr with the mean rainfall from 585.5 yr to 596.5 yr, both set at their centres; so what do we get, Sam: 5.4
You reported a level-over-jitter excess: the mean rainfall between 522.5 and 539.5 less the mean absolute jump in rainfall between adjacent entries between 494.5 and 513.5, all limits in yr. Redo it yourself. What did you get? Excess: 39.1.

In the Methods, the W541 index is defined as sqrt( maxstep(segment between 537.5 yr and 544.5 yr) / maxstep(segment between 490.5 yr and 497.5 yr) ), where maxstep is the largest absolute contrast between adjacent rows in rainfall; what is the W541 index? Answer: 0.77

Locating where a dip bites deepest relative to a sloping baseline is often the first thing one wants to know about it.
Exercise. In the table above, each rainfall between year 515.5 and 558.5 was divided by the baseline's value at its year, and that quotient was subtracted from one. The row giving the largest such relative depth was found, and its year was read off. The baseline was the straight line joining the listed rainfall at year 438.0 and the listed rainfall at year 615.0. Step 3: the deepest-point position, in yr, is 536.0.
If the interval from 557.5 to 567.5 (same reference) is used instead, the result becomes 567.0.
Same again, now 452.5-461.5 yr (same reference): 459.0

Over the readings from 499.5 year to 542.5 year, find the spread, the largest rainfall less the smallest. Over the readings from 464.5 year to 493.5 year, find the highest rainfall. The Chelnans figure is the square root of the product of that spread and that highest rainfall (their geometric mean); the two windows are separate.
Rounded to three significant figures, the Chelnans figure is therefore 21.6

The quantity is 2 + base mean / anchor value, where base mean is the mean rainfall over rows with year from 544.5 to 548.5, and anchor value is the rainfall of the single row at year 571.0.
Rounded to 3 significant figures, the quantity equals 3.22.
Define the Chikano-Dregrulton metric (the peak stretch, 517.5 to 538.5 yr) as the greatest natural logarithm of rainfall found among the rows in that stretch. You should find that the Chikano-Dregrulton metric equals 3.76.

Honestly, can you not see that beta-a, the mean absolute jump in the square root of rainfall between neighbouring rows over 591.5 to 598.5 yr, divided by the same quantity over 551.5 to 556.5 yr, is 0.7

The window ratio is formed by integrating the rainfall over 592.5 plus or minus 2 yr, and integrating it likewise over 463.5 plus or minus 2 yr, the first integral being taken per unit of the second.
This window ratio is 1.76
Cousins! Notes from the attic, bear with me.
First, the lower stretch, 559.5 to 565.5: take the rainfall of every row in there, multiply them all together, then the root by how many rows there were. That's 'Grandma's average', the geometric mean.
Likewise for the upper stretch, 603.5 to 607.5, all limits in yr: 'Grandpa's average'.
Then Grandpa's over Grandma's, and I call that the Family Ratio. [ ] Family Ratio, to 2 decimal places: 1.10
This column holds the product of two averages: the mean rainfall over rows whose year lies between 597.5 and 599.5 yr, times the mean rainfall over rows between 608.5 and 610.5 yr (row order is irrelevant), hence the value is 2608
